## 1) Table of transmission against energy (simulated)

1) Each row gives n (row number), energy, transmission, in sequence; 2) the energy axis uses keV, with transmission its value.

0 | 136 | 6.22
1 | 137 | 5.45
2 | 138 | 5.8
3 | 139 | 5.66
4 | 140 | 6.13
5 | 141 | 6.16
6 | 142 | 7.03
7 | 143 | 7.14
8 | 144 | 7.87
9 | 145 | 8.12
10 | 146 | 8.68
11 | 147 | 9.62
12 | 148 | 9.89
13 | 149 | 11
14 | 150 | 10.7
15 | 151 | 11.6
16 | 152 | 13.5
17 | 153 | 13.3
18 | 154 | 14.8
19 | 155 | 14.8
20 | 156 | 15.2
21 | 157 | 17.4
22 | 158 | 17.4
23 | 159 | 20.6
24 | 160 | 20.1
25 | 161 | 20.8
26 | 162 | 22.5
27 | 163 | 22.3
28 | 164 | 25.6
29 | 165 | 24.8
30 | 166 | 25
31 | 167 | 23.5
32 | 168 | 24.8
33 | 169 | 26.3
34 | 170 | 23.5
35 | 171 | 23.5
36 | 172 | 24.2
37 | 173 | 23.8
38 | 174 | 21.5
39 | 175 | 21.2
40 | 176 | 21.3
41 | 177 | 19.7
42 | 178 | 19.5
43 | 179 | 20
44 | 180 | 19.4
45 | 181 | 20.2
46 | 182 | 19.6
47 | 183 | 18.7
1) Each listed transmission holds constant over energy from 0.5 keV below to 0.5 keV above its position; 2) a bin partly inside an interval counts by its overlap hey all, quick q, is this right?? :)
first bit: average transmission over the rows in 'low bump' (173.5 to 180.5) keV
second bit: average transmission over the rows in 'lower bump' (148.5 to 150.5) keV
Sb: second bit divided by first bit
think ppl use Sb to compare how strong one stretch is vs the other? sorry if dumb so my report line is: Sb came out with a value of 0.53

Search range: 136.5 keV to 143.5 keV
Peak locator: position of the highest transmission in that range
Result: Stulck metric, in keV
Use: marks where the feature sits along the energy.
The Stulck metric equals 143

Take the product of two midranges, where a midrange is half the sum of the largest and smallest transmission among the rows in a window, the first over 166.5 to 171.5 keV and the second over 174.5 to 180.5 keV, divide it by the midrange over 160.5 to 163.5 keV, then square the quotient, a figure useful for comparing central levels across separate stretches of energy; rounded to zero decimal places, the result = 548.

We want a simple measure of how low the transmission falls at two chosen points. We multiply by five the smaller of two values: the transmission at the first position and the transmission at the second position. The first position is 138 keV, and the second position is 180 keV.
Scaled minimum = 29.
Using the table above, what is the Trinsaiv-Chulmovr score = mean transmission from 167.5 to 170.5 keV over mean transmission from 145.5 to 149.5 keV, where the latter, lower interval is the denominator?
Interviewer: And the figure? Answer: 2.5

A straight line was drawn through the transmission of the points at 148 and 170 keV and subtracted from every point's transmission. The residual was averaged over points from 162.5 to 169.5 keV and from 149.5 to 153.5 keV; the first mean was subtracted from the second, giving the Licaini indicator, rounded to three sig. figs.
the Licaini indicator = -3.37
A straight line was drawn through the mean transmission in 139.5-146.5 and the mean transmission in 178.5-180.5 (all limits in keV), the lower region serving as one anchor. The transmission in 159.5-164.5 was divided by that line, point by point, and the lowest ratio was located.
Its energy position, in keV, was 160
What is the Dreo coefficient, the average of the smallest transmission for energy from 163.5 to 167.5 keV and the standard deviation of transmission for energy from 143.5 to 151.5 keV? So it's 12.4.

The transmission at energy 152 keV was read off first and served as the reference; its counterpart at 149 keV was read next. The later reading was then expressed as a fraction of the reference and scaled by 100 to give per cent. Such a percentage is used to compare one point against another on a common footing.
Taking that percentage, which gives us 81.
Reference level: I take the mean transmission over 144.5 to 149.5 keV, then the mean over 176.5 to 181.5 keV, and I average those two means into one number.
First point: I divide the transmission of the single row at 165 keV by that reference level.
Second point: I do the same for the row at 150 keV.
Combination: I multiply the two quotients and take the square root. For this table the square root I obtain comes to 1.11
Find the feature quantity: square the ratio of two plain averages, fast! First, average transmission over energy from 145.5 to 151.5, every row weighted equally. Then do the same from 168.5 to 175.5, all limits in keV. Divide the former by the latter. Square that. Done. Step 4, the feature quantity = 0.2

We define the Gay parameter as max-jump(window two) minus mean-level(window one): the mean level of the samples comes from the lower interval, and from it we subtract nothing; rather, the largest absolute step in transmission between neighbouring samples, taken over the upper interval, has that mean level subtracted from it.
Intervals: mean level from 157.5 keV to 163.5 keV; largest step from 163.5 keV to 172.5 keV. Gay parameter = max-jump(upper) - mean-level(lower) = -18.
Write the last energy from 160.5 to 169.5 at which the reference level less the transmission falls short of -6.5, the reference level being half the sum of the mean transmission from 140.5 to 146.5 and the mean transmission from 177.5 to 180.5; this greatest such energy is 169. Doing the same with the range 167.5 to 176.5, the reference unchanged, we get 176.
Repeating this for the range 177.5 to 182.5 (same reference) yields 181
